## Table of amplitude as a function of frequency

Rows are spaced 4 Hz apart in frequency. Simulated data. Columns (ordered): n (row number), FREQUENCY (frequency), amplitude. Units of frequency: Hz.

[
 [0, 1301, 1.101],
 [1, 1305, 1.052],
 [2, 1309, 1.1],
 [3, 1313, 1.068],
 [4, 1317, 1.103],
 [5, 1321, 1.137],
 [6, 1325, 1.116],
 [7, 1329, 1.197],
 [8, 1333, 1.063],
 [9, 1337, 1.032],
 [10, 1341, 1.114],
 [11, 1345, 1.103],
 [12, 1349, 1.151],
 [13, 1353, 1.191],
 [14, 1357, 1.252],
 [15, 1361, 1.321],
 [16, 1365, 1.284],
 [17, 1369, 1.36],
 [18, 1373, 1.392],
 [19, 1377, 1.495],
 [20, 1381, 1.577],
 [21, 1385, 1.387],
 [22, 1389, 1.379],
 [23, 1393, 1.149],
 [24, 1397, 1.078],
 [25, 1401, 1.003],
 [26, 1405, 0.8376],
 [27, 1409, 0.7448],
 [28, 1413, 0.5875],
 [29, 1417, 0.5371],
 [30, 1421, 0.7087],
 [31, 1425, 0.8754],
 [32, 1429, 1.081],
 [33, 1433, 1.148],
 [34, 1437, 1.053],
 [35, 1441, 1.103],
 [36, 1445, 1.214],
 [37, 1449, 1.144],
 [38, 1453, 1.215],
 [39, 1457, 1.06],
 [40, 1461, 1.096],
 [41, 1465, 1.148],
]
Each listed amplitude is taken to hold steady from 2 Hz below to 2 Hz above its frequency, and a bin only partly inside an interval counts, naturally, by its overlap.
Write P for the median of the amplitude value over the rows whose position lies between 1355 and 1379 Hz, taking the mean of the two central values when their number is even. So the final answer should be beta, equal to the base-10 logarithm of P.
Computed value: 0.13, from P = 1.34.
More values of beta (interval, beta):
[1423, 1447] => 0.04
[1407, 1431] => -0.14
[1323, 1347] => 0.04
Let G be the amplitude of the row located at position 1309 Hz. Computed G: 1.1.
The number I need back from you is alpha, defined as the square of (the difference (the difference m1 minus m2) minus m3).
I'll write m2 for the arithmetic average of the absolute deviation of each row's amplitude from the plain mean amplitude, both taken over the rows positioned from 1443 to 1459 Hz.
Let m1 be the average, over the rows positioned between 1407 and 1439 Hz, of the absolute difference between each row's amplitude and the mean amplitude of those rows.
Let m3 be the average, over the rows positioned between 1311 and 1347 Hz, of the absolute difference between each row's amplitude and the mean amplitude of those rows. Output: 0.012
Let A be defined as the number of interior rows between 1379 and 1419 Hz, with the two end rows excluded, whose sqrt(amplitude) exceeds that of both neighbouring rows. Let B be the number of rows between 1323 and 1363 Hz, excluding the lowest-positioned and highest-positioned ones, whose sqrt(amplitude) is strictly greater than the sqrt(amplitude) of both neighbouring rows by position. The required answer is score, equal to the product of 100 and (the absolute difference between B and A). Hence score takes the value 200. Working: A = 0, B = 2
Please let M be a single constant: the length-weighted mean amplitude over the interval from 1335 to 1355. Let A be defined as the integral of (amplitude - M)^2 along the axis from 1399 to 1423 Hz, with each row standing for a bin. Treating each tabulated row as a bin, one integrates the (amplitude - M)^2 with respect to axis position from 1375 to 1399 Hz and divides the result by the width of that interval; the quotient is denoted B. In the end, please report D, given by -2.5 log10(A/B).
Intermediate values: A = 4.1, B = 0.083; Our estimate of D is -4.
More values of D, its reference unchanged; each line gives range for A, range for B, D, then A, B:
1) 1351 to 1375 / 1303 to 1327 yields -7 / 0.9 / 0.001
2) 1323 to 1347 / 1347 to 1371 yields -1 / 0.1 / 0.025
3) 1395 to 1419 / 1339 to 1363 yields -6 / 3.4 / 0.011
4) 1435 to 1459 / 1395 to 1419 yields 0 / 0.1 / 0.142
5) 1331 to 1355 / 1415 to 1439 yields 0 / 0.1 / 0.095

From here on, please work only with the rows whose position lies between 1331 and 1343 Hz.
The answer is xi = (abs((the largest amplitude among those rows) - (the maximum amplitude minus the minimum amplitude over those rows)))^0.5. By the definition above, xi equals 1.02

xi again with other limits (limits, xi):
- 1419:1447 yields 0.84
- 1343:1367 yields 1.05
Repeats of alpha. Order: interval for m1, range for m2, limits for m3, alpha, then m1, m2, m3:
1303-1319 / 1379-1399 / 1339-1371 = 0.049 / 0.021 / 0.160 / 0.082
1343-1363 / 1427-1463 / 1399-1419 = 0.016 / 0.066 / 0.050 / 0.144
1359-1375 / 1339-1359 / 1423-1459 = 0.007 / 0.037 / 0.047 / 0.073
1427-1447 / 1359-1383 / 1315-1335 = 0.005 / 0.049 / 0.087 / 0.035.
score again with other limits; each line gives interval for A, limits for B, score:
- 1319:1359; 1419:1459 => 100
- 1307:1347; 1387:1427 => 300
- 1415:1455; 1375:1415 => 100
